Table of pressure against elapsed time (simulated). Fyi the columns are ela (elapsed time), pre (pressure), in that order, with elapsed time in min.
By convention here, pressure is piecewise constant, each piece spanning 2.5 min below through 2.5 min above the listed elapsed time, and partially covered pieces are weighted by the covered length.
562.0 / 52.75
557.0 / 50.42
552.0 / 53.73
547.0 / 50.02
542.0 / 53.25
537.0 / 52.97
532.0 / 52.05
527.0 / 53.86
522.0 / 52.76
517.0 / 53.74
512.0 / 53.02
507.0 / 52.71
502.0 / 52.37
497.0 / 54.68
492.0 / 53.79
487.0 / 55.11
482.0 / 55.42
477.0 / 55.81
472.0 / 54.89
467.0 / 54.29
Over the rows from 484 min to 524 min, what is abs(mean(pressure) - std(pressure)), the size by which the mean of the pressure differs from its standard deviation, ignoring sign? 52.6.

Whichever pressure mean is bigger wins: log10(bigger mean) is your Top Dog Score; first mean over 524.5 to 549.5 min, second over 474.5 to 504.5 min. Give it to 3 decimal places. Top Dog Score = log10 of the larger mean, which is 1.737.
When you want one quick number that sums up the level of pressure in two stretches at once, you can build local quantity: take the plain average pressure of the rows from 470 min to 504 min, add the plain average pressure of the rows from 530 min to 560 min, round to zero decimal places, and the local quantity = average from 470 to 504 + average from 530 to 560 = 107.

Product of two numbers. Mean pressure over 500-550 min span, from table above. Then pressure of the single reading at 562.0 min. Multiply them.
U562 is 2779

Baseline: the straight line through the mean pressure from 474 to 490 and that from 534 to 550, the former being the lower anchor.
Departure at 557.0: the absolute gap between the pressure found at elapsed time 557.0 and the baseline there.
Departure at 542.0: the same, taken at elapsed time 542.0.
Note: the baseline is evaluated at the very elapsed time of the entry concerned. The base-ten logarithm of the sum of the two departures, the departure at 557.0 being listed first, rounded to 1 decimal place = 0.3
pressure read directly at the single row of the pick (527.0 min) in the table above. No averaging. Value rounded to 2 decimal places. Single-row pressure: 53.86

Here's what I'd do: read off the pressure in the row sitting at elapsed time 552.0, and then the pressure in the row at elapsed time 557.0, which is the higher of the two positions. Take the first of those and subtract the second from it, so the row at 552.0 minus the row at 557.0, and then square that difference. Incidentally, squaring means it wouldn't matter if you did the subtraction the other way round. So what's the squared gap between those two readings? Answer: 11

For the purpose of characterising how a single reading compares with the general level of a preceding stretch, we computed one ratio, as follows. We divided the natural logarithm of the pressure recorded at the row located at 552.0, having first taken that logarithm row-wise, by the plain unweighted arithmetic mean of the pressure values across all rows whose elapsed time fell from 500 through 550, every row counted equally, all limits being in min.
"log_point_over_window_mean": 0.0756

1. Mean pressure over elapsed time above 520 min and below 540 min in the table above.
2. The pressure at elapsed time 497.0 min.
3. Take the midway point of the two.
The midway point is 53.8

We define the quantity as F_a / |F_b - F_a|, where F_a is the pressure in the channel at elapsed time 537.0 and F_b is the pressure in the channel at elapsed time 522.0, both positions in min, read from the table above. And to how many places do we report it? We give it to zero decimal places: 252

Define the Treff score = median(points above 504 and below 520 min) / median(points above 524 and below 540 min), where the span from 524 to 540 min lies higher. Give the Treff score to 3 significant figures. 1.00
